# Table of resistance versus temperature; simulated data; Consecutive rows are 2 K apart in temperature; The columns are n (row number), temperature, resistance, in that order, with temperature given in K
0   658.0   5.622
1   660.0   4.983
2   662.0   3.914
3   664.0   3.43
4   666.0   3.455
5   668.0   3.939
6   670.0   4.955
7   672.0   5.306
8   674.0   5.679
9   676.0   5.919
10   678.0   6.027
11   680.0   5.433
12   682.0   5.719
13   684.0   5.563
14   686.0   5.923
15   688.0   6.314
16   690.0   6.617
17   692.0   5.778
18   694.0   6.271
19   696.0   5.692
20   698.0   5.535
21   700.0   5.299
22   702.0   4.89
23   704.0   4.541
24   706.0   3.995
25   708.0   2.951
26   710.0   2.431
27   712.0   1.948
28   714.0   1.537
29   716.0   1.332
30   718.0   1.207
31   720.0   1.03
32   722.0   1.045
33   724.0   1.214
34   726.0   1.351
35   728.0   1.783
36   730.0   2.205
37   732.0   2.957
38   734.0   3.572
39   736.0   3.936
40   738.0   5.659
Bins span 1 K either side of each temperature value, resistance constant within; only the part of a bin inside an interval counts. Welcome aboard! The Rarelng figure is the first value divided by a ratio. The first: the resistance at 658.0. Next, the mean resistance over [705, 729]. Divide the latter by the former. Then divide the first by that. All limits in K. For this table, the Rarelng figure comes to 17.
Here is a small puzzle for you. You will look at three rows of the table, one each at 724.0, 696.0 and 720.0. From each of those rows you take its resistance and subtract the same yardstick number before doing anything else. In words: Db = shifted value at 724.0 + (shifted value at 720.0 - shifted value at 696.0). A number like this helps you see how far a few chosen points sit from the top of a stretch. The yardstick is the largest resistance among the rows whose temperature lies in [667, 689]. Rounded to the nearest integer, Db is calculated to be -10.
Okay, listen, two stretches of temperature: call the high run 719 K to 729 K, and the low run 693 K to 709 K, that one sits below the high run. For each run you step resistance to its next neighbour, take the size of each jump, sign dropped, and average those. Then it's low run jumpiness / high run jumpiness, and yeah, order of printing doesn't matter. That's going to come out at 2.5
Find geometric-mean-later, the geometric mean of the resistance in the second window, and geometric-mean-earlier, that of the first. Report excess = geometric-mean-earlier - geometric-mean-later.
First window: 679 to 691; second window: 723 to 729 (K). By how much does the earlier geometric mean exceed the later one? 4.5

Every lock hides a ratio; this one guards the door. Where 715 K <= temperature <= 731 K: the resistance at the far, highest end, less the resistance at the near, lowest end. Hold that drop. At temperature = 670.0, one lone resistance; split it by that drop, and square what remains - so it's 32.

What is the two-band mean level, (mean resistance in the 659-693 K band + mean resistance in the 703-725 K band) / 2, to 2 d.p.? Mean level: 3.67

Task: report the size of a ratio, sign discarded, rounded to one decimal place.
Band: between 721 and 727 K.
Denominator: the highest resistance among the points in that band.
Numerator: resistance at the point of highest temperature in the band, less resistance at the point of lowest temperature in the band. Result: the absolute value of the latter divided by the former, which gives 0.2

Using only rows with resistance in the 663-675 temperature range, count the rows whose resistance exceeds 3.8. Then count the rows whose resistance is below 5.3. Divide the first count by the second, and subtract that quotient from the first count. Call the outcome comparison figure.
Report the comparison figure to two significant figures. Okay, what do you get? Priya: 3.0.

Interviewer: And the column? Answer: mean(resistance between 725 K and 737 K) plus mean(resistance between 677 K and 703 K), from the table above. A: 8.4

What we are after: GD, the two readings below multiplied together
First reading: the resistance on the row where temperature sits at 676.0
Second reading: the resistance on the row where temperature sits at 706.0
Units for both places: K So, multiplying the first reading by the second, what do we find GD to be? 24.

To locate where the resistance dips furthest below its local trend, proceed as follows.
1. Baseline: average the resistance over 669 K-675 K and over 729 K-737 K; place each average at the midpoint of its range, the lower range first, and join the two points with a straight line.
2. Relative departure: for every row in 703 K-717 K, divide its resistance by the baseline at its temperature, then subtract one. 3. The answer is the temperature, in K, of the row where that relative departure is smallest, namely 716.0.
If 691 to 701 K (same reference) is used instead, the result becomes 700.0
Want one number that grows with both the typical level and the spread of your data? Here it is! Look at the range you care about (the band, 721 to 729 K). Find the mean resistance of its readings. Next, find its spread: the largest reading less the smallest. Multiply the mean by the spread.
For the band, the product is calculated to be 1.0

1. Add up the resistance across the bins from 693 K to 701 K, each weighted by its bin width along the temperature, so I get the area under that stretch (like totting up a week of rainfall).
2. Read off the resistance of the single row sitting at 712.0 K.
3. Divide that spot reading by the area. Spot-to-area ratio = 0.043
